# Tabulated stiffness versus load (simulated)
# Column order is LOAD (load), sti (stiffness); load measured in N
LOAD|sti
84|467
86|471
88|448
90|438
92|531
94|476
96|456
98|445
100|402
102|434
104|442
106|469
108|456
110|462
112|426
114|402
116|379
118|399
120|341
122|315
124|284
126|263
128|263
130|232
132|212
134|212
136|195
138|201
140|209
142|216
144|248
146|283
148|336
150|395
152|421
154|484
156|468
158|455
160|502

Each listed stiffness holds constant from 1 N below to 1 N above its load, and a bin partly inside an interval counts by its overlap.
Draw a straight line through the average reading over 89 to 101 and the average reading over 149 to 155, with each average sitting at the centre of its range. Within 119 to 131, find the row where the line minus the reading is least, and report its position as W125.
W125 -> 120 N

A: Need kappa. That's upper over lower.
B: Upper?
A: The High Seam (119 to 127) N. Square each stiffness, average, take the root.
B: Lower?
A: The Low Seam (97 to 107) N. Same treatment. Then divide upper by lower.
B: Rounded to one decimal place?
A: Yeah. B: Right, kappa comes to 0.7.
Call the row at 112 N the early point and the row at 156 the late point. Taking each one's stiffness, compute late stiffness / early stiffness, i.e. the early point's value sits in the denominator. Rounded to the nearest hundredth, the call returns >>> 1.10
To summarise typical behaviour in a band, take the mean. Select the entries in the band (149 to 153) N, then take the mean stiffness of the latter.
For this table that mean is 408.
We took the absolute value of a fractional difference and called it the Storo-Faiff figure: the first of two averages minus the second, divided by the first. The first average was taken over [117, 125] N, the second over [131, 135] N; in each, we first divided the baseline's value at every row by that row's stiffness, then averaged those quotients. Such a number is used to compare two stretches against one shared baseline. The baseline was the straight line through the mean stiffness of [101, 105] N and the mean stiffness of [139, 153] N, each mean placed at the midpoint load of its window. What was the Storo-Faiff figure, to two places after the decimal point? 0.40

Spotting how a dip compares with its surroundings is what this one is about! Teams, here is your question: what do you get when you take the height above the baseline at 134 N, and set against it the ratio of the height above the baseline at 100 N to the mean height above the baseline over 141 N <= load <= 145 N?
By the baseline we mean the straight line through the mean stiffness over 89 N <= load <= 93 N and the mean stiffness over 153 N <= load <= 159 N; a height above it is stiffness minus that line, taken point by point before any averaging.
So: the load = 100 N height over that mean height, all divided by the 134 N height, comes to -0.0013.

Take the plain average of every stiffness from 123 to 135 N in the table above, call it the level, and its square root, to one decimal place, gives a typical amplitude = 15.6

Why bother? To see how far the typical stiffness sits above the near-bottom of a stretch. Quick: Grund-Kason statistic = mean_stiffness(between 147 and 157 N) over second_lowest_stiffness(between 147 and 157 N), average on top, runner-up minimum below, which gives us 1.07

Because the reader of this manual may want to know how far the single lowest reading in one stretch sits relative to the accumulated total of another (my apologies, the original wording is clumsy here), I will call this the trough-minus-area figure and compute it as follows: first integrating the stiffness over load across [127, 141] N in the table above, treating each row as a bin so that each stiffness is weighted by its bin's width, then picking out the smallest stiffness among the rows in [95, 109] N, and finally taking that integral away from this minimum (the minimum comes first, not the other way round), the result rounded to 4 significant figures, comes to -2646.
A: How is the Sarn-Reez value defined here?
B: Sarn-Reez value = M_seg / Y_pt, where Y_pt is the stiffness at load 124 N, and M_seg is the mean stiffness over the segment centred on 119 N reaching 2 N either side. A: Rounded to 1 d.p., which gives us 1.3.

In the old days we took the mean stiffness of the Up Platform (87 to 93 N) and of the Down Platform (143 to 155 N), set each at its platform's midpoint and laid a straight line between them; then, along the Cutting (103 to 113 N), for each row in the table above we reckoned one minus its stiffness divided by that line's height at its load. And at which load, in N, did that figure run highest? 112 N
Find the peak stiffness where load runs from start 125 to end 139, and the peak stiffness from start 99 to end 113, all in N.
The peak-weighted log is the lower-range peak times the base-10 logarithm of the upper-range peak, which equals 1135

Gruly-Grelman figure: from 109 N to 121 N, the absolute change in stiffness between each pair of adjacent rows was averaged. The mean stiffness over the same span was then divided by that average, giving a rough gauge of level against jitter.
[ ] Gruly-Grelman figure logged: 12.5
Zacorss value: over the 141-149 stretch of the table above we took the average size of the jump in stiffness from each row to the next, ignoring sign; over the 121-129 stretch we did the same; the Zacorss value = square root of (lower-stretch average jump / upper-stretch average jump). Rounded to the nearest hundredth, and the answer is 0.66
